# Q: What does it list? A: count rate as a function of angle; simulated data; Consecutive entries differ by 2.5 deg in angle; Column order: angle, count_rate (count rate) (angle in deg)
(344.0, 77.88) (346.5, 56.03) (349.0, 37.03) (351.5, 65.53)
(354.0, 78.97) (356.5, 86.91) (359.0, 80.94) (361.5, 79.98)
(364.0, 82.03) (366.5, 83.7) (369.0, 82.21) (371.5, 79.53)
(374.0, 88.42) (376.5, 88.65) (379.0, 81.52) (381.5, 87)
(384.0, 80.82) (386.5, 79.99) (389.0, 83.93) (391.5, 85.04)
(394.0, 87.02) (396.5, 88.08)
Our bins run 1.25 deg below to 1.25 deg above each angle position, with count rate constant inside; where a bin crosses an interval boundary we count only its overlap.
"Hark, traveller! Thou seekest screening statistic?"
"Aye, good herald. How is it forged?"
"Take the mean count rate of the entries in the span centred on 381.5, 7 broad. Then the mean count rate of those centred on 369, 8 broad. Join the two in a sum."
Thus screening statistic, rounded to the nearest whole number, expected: 165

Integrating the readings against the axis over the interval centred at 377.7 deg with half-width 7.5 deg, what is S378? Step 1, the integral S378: 1265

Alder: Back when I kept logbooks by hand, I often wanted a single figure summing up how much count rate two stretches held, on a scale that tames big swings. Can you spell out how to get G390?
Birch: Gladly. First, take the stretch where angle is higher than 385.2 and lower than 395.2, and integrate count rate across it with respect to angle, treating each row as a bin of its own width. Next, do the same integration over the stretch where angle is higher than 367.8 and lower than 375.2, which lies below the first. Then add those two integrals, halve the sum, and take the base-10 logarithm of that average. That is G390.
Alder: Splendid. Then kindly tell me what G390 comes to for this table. 2.86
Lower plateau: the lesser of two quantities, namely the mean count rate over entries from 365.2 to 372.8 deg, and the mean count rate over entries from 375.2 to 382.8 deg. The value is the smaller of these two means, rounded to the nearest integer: 82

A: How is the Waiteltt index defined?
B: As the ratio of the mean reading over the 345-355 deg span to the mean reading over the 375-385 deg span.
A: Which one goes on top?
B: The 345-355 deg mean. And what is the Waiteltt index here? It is 0.70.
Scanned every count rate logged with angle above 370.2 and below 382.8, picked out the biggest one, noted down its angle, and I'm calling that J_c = 376.5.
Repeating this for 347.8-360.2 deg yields 356.5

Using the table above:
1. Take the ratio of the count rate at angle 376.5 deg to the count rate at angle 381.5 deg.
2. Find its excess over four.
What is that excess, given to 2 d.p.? -2.98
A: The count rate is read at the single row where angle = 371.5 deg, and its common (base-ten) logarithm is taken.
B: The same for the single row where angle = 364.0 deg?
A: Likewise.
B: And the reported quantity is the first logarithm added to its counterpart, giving 3.815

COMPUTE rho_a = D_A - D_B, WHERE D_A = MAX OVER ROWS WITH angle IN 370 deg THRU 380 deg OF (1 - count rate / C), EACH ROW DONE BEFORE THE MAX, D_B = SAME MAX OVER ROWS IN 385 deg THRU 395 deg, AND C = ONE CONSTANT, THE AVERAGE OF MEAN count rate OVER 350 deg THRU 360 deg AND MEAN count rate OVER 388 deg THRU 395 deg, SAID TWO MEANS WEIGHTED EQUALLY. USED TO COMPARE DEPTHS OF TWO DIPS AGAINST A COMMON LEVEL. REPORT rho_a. 0.006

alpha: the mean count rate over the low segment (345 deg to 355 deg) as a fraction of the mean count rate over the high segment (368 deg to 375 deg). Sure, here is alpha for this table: 0.71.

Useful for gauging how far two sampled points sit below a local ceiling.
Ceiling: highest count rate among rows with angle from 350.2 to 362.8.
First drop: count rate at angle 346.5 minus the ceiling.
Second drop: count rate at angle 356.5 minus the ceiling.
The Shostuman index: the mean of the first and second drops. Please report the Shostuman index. -15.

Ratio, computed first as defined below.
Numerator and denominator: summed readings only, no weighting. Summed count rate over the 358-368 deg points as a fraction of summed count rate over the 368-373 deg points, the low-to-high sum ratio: 2.0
